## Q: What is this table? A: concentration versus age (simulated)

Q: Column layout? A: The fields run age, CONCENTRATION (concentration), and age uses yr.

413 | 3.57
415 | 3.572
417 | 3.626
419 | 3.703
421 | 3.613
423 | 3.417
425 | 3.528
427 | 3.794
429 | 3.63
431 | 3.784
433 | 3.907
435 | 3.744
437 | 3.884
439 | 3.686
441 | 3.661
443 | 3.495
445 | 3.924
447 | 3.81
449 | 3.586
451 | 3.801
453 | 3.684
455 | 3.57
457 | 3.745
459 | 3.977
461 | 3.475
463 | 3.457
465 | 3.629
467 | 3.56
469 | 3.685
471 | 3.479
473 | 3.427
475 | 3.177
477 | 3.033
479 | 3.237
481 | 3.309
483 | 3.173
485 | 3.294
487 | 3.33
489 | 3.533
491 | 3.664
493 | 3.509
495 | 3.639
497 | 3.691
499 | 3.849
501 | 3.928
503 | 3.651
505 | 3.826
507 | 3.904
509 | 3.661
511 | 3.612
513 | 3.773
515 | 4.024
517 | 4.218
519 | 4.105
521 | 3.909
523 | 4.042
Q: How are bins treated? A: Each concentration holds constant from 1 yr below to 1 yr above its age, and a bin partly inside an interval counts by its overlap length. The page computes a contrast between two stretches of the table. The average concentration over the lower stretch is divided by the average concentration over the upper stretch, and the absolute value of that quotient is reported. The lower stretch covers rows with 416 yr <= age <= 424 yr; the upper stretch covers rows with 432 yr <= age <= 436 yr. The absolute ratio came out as 0.94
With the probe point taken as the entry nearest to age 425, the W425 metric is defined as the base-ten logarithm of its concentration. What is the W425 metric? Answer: 0.548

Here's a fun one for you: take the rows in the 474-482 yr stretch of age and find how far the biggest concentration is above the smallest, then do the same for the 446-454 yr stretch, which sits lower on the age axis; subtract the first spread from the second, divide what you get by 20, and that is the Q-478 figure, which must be -0.003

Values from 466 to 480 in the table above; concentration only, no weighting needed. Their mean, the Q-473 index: 3.4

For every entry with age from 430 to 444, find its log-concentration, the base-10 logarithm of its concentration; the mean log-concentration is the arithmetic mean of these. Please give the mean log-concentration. 0.572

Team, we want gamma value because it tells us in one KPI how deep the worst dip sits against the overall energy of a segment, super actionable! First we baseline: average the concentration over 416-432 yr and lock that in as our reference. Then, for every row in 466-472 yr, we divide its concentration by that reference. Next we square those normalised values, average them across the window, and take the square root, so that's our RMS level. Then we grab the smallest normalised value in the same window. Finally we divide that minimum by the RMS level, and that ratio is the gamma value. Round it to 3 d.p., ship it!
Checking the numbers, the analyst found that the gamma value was 0.973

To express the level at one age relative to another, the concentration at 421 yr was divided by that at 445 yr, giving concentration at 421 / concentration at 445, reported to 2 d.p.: 0.92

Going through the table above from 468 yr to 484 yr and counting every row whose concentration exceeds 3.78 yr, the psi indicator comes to 0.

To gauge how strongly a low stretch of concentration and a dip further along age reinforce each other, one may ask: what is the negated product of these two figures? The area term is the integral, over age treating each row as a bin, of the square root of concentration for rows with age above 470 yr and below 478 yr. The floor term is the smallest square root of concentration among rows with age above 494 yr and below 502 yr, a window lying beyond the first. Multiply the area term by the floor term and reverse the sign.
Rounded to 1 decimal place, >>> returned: -27.6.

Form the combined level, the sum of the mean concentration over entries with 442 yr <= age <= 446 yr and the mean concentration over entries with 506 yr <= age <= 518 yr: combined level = 7.57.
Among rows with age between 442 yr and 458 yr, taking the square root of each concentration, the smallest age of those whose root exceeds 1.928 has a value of 445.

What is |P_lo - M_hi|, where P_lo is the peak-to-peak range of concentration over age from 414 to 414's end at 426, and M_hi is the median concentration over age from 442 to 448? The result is 3.5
